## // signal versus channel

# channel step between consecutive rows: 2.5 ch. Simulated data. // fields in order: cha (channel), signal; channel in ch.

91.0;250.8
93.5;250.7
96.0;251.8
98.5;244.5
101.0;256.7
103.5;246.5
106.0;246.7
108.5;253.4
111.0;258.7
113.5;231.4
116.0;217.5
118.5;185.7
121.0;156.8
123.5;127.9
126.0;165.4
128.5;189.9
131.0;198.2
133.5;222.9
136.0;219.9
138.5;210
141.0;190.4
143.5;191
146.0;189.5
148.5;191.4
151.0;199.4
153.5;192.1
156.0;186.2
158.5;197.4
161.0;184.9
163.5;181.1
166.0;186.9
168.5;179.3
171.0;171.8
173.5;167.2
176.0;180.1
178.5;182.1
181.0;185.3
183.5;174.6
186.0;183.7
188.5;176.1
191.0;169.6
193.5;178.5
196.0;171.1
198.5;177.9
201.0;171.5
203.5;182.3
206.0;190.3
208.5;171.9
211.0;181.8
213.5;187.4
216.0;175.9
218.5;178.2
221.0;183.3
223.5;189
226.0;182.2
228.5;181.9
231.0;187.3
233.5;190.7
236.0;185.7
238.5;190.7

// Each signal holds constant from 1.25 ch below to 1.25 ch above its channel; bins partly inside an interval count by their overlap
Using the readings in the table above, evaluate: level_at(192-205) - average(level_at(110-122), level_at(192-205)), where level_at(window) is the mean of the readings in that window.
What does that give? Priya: -17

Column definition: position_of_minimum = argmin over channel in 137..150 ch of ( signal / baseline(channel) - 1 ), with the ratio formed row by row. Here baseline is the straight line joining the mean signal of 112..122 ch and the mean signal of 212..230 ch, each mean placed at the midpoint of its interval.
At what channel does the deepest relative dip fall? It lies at 146.0 ch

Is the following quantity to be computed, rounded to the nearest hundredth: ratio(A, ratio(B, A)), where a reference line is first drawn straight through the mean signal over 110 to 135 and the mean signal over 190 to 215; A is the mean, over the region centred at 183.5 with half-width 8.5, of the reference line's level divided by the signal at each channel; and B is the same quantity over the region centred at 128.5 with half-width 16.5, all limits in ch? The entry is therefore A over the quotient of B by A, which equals 1.01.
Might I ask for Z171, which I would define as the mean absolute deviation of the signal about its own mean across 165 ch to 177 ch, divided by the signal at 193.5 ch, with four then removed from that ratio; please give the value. -3.97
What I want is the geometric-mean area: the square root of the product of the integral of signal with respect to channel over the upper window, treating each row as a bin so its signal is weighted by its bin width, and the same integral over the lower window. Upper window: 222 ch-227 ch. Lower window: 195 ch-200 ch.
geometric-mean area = 900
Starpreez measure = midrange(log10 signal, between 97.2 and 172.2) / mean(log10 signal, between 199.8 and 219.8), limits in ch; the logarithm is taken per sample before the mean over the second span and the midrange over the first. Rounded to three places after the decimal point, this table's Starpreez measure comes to 1.002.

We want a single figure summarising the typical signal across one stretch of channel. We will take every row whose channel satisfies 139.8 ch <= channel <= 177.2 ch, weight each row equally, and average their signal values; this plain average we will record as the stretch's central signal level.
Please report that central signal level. 186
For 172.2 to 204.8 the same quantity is 177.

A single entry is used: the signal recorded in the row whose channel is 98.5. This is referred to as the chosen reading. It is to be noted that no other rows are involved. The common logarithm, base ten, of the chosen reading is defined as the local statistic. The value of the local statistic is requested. 2.39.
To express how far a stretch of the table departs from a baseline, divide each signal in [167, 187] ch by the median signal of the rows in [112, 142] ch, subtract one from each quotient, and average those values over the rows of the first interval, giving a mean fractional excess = -0.084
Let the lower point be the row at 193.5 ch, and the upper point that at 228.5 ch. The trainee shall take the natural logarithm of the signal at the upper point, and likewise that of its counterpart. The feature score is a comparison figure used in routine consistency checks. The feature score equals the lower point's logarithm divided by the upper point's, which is 1.00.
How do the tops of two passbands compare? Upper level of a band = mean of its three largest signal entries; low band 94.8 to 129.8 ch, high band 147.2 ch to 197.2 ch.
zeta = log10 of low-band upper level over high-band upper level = 0.12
